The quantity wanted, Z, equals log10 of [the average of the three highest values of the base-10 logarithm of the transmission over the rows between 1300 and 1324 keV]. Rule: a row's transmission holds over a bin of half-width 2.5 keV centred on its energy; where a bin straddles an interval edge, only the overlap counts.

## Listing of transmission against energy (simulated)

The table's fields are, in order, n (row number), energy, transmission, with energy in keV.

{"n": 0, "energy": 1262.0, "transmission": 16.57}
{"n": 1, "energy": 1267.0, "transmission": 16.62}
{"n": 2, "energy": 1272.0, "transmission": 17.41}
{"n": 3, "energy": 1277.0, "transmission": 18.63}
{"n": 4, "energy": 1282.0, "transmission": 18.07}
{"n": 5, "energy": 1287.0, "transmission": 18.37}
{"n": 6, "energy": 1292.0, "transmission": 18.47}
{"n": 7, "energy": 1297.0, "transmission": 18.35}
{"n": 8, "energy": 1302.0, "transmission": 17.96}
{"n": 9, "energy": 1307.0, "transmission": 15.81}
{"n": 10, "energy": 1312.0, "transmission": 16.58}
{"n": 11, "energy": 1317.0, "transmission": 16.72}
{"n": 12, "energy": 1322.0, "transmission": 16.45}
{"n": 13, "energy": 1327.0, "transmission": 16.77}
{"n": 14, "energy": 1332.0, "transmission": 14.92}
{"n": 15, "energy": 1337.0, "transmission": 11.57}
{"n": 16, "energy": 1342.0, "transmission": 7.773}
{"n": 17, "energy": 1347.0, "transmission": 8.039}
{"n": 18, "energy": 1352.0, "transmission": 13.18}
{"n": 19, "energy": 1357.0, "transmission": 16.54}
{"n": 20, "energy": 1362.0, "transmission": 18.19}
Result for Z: 0.091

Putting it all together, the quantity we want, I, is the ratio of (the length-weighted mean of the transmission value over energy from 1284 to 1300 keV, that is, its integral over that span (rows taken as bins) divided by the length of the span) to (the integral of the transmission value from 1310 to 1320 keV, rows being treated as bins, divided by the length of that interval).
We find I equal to 1.10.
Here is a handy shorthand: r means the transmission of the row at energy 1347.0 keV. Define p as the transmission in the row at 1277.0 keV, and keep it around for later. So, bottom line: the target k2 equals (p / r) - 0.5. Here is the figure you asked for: 1.817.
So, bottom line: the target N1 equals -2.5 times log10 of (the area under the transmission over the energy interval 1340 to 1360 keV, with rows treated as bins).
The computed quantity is -5.92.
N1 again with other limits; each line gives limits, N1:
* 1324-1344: -6.04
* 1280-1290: -5.65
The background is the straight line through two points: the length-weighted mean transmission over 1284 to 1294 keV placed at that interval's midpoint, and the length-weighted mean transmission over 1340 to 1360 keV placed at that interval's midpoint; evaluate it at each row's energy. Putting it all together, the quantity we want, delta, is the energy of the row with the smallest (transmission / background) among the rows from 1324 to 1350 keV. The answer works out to 1342.0 keV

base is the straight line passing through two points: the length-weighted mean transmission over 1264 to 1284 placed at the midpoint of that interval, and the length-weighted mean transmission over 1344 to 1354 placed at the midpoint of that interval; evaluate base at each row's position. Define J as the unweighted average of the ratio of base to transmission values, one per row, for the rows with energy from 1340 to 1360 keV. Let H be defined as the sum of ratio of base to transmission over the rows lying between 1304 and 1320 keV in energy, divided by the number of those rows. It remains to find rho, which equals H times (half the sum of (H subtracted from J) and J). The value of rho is 0.50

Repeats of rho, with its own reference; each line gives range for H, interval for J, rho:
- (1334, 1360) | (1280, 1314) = 0.37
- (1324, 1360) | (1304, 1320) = 0.36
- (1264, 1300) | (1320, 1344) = 0.45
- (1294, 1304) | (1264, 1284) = 0.48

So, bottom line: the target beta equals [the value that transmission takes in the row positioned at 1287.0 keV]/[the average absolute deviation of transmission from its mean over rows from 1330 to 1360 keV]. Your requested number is 6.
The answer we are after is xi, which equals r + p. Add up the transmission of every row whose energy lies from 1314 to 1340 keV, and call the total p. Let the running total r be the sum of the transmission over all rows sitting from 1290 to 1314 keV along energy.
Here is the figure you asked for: 164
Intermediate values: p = 76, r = 87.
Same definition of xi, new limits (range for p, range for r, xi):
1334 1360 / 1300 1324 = 141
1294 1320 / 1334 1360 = 143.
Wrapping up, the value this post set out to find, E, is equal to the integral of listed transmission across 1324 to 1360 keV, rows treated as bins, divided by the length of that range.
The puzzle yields 13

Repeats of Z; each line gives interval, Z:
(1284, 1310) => 0.102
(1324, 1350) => 0.062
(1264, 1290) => 0.102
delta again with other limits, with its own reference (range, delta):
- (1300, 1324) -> 1307.0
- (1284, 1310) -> 1307.0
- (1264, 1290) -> 1267.0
